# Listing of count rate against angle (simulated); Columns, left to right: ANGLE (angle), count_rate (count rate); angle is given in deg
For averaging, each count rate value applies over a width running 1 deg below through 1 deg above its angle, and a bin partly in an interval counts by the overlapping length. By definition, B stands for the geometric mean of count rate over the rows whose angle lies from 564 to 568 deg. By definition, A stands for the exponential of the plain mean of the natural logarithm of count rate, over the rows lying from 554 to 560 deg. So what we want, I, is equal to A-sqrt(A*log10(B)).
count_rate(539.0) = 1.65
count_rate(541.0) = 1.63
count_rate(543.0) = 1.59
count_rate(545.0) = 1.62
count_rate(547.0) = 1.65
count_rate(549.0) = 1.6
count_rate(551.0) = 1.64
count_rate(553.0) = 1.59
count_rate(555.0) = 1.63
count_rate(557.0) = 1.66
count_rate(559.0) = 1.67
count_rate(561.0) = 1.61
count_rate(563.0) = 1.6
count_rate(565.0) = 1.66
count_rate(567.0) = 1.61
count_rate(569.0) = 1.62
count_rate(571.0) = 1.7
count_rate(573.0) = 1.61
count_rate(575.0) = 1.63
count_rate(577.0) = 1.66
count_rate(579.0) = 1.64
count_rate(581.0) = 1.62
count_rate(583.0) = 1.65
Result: 1.059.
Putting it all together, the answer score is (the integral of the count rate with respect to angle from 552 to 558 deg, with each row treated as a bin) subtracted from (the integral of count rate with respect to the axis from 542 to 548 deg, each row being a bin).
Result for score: -0.04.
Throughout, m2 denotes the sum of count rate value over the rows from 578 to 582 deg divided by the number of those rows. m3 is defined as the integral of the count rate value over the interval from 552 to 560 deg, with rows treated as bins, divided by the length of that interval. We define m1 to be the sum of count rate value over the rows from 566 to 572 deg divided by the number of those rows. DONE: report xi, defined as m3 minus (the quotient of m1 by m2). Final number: 0.629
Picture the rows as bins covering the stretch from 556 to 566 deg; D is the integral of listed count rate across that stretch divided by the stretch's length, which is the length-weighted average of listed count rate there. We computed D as 1.64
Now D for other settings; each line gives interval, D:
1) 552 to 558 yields 1.63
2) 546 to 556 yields 1.62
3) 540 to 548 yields 1.62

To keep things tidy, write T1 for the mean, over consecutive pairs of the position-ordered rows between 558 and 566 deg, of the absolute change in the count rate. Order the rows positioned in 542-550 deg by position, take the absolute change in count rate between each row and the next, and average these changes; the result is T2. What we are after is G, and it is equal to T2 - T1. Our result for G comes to -0.007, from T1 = 0.0433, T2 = 0.037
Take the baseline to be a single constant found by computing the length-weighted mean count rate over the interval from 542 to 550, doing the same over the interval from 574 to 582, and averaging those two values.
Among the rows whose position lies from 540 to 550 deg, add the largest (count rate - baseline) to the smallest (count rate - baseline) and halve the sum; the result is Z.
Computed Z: -0.006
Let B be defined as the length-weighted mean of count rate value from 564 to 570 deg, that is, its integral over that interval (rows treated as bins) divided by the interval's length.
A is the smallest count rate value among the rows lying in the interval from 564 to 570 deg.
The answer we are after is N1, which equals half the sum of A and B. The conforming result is 1.62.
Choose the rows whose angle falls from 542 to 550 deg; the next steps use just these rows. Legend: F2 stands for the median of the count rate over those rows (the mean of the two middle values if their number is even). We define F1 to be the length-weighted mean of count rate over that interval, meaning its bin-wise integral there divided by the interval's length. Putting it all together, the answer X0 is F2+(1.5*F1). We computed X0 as 4.03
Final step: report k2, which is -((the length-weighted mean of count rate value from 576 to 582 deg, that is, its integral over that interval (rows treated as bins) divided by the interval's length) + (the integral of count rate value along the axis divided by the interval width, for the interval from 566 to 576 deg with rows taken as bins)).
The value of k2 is -3.27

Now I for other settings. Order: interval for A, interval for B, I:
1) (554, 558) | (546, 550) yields 1.056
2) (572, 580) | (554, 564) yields 1.045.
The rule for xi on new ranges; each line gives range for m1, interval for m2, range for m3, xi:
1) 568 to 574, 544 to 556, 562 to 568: 0.610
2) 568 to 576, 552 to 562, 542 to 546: 0.600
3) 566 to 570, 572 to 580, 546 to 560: 0.647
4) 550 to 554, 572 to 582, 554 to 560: 0.664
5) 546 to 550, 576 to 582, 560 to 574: 0.639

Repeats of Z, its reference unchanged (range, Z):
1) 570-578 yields 0.029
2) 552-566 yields 0.004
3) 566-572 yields 0.029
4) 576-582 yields 0.014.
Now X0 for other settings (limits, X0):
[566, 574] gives 4.07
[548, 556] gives 4.04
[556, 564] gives 4.09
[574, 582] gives 4.09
